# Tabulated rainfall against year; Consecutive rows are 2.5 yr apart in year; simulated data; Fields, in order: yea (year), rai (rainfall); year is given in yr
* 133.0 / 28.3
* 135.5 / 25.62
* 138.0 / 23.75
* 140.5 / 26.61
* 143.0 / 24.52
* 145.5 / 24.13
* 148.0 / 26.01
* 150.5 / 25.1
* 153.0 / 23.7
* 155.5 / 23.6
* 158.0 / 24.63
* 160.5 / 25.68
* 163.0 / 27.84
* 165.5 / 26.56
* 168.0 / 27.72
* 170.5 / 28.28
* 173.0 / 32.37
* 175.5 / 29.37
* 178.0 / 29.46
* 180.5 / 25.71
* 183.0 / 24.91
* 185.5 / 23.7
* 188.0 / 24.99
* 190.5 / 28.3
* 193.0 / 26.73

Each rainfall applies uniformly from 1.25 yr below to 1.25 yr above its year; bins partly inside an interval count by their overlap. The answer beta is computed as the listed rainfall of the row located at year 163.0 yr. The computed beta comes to 27.84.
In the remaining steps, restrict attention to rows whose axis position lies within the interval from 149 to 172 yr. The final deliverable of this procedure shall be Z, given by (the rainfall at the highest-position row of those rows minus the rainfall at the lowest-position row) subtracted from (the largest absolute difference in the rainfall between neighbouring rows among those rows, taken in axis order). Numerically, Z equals -1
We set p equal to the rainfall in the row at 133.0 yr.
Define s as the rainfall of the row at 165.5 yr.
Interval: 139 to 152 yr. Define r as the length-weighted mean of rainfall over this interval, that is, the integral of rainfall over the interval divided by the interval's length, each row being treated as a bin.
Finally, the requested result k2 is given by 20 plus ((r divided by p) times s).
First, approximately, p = 28.3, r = 25.2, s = 26.56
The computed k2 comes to 44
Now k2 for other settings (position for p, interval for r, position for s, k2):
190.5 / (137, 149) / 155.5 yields 41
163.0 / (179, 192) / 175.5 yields 47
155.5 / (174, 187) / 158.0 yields 48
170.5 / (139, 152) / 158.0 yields 42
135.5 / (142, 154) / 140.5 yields 46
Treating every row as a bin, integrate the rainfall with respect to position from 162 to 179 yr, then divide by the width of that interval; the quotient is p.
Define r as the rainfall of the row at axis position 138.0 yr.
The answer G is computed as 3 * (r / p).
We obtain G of 2.47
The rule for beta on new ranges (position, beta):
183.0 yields 24.91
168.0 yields 27.72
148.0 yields 26.01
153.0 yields 23.7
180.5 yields 25.71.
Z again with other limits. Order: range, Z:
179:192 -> 1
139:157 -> 5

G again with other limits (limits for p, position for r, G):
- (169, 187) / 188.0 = 2.71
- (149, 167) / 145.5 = 2.86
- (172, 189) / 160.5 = 2.84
